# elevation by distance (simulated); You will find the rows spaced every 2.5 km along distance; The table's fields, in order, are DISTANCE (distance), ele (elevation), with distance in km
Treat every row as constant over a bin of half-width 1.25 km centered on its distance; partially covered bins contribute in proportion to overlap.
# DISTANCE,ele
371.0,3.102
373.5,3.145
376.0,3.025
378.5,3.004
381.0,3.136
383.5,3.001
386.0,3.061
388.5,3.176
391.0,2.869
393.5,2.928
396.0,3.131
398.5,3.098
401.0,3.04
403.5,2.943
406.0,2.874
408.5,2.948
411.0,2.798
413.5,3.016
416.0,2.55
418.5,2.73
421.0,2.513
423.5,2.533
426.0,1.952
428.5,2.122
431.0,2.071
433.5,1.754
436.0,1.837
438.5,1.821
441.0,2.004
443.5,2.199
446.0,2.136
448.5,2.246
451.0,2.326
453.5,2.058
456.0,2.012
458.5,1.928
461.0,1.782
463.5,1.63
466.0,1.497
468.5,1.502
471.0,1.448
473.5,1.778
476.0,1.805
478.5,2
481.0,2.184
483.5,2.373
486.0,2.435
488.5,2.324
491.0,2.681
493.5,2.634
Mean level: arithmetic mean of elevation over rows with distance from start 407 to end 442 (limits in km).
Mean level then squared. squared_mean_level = 5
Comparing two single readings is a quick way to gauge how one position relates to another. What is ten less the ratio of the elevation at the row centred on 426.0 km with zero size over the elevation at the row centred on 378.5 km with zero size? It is 9.35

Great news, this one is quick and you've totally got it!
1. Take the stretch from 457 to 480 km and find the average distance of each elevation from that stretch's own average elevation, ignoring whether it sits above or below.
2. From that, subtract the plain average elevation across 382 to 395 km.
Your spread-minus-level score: -2.84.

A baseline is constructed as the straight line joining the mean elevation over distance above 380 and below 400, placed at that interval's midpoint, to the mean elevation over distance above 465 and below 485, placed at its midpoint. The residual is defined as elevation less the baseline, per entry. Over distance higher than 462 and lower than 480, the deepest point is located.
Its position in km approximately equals 466.0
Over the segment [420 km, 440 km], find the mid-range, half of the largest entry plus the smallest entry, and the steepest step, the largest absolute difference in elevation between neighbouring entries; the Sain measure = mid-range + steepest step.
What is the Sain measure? 2.72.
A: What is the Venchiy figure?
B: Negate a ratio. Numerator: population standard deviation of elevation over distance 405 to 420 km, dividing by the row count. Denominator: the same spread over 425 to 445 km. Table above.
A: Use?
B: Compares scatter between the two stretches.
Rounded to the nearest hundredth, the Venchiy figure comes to -1.03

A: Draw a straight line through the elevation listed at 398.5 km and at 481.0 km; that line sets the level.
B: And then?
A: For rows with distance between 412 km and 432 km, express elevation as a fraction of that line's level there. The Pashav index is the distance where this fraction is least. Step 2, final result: 426.0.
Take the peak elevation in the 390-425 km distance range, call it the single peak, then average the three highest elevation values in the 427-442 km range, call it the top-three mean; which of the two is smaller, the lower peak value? 2.07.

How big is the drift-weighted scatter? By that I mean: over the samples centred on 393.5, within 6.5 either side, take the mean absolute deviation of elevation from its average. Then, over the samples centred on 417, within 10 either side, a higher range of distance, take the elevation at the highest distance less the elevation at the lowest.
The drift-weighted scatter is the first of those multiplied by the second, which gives -0.11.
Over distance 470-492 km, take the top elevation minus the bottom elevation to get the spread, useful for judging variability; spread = 1.2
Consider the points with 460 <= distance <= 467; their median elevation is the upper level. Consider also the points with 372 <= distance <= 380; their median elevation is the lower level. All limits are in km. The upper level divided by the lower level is 0.54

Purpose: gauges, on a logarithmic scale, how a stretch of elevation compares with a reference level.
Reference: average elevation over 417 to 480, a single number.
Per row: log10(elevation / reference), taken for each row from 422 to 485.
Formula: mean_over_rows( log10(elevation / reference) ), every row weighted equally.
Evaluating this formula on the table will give -0.01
